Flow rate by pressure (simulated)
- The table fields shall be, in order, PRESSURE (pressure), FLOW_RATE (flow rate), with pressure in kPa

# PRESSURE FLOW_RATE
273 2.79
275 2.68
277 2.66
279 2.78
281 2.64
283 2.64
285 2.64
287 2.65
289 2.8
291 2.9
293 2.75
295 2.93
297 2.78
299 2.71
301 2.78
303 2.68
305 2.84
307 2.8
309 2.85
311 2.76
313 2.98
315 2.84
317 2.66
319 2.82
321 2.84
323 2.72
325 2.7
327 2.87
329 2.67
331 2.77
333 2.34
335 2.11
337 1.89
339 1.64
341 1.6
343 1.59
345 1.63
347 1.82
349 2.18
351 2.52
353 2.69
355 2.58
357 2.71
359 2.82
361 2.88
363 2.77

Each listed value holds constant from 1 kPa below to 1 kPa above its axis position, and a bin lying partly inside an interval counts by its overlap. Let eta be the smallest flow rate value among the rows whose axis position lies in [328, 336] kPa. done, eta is 2.11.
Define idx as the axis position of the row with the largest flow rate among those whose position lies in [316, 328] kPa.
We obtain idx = 327 kPa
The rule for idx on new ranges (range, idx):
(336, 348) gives 337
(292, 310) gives 295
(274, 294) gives 291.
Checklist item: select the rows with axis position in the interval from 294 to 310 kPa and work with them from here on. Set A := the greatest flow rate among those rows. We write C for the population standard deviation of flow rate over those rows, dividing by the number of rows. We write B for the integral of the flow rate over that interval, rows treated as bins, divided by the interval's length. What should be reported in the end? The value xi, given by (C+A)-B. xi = 0.21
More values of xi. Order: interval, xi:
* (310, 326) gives 0.29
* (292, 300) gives 0.22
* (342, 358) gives 0.94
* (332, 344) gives 0.76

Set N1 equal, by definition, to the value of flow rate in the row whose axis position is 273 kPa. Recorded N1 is 2.79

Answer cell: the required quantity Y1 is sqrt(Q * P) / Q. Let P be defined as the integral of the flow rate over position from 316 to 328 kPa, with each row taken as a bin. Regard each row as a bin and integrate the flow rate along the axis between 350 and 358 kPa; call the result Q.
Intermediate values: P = 33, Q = 21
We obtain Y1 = 1.26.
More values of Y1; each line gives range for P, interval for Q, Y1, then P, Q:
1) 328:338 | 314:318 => 1.46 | 24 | 11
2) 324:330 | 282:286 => 1.25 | 16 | 11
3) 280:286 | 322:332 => 0.76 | 16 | 27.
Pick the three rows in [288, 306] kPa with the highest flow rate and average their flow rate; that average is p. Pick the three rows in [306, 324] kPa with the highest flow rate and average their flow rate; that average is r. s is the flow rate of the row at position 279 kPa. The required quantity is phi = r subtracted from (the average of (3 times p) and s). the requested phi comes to 2.8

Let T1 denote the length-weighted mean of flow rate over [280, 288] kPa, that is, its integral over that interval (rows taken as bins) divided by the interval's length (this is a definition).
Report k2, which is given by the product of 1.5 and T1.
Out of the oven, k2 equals 3.96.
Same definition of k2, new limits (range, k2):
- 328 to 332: 4.08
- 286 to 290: 4.09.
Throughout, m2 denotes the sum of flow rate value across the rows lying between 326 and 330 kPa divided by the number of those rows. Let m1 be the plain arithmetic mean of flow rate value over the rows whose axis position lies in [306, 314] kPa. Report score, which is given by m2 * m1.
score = 7.9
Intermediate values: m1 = 2.85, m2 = 2.8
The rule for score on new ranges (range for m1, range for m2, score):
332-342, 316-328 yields 5.3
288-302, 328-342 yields 6.0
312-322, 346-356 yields 6.7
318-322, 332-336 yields 6.3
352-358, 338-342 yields 4.3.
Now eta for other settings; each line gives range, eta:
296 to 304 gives 2.68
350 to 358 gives 2.52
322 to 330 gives 2.67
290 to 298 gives 2.75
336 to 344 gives 1.59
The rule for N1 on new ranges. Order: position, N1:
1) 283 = 2.64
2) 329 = 2.67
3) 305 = 2.84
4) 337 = 1.89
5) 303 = 2.68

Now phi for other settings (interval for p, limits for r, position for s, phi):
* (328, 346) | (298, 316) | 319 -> 2.4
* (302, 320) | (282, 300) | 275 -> 2.8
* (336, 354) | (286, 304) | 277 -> 2.1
